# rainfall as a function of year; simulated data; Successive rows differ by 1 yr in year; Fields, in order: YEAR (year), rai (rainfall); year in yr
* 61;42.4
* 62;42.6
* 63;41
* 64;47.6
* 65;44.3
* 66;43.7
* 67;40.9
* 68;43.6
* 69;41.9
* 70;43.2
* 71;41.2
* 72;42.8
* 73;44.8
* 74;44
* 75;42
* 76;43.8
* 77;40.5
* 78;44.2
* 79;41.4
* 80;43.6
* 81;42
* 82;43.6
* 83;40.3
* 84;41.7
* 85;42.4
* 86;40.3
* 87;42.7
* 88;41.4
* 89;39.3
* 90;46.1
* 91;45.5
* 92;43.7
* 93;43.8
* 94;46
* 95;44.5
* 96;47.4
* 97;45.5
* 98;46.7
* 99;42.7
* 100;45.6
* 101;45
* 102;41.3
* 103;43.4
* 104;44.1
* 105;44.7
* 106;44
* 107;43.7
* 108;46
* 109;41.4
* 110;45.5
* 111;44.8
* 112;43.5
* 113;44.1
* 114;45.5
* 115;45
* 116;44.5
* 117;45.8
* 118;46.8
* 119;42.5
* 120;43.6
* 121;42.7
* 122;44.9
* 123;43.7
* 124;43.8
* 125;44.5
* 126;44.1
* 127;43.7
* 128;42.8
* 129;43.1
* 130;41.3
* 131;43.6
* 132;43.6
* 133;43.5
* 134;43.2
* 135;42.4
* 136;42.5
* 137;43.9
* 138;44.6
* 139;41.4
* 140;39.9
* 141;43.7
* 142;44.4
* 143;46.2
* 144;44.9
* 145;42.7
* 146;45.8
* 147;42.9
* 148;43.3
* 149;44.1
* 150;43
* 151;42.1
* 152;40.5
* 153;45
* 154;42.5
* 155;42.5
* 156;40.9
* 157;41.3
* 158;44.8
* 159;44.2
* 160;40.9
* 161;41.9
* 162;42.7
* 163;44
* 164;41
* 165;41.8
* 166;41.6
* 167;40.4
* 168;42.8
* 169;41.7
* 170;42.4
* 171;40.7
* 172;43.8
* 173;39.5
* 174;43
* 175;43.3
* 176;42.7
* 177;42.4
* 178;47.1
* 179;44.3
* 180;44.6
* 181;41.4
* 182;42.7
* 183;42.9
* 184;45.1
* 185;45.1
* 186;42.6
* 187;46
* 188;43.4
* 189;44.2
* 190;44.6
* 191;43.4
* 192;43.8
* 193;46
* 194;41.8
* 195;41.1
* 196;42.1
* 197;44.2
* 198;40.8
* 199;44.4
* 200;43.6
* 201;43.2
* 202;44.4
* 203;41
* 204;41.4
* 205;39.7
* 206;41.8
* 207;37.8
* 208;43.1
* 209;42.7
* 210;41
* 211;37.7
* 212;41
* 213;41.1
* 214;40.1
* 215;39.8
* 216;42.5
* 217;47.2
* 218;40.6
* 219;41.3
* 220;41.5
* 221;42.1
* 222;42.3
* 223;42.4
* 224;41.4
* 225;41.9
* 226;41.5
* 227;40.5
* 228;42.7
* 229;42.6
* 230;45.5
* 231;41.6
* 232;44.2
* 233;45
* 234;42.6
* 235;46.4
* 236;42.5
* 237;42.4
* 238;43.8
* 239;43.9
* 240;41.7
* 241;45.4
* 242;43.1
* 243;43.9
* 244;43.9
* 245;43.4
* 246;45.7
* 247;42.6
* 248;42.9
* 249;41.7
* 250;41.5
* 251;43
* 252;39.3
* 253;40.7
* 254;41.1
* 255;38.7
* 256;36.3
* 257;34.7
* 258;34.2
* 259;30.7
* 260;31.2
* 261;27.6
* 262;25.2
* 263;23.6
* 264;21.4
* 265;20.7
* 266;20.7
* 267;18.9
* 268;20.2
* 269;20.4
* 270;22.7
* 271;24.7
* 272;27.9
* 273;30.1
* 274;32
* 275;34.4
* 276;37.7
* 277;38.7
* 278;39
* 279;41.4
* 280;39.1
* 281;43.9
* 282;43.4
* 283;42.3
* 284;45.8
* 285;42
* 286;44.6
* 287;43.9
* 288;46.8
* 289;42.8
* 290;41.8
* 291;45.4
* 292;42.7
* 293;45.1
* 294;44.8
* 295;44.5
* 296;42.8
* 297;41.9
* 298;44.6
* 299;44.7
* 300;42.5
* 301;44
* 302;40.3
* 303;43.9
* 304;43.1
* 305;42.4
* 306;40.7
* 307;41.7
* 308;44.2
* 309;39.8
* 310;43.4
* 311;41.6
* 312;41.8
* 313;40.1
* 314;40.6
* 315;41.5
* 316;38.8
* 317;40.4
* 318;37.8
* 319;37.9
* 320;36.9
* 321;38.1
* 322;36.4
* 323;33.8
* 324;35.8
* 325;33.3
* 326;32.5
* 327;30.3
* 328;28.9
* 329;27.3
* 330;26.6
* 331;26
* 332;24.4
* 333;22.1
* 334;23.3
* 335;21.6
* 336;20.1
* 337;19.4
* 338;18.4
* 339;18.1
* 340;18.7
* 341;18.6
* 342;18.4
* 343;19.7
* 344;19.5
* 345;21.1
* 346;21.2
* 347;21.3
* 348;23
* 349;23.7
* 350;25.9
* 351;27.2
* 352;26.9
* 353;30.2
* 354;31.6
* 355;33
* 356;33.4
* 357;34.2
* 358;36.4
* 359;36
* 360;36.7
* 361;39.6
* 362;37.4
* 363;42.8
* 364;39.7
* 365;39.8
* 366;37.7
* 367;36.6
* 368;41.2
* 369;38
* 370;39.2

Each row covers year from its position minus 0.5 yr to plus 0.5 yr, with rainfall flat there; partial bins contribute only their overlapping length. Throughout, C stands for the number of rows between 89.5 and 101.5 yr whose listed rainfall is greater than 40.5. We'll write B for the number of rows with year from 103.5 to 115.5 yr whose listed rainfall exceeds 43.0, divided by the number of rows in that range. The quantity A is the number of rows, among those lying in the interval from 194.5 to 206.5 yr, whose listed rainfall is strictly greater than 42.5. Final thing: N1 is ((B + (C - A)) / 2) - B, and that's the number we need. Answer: 3.0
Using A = 5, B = 0.92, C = 12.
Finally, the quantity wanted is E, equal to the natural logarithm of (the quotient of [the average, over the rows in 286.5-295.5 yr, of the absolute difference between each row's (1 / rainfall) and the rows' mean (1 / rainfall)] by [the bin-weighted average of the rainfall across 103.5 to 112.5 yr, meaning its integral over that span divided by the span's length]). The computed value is -11.1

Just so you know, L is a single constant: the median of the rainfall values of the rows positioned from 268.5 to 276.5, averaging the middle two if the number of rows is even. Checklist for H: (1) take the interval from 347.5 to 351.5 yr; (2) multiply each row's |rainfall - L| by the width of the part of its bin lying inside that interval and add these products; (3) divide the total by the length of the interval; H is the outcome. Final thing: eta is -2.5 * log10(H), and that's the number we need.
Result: -1.5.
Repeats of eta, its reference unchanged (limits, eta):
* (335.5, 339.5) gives -2.5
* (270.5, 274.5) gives -0.9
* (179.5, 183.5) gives -2.9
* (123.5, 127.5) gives -2.9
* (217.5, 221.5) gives -2.7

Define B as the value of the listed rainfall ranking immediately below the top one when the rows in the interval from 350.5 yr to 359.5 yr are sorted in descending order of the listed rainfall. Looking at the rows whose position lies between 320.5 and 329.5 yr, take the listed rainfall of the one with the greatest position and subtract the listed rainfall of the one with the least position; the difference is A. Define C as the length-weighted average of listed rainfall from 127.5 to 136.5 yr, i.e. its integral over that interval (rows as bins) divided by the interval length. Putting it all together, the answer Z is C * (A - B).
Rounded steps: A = -10.8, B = 36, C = 42.9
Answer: -2007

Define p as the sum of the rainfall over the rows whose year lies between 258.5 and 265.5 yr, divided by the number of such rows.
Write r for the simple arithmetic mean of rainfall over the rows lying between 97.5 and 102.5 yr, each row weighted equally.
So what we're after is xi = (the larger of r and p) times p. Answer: 1141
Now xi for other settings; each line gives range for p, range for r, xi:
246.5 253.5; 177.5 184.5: 1834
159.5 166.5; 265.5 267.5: 1763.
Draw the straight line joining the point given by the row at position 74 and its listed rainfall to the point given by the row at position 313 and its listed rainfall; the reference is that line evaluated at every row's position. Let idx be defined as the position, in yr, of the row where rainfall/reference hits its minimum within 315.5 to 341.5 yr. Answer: 339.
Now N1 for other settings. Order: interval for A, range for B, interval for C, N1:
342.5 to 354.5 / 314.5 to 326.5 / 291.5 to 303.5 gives 5.5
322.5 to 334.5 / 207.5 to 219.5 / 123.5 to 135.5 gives 5.9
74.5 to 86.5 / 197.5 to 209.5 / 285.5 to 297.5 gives 3.8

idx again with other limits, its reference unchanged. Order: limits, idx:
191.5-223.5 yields 211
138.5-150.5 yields 140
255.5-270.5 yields 267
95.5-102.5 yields 102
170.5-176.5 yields 173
